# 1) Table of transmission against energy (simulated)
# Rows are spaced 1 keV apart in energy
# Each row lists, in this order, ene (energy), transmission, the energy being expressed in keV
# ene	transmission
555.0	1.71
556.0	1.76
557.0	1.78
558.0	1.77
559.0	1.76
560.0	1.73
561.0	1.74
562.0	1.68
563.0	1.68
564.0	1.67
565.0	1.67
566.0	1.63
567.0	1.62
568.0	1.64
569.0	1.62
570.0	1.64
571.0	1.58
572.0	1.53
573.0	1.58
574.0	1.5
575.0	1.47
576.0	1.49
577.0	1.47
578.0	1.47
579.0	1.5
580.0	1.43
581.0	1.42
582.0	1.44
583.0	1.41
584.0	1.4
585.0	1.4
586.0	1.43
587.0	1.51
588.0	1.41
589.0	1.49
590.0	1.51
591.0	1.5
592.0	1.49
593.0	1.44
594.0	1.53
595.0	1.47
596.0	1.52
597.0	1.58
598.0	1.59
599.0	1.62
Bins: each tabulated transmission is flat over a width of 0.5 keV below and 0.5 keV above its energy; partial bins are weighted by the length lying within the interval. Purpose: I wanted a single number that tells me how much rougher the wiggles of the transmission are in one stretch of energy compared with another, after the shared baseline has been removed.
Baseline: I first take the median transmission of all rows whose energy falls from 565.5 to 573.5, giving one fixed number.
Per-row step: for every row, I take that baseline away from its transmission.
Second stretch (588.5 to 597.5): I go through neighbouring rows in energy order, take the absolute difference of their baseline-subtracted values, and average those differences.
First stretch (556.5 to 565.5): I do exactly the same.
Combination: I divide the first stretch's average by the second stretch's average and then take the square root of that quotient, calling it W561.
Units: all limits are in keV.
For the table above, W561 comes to 0.61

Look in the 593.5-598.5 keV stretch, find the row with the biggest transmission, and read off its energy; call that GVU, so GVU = 598.0 keV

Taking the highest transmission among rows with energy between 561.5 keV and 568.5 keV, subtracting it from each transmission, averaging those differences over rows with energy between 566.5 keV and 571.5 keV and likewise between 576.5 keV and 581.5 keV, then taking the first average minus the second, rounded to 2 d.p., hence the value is 0.16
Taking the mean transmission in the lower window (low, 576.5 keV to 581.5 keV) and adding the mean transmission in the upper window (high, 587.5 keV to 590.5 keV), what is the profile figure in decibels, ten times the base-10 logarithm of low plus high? 4.7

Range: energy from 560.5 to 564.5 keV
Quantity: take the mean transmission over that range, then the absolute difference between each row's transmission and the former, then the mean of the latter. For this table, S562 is 0.024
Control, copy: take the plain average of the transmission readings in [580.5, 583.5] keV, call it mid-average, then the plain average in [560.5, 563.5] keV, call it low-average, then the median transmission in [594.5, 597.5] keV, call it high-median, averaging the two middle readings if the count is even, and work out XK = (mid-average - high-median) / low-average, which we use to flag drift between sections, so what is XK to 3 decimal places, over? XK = -0.057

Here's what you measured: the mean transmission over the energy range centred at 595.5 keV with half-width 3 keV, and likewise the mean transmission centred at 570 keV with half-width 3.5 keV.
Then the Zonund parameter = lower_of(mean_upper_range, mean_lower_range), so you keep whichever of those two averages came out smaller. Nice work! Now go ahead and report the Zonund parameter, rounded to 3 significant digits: 1.52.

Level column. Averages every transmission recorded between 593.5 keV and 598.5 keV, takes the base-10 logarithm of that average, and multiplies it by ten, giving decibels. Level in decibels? 1.9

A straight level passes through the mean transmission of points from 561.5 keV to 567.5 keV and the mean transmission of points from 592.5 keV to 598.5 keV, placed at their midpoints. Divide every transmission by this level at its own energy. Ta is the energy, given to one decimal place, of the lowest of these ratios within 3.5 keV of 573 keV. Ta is 575.0 keV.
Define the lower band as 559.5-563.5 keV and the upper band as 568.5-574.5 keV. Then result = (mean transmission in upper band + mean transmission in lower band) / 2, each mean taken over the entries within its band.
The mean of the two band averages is 1.64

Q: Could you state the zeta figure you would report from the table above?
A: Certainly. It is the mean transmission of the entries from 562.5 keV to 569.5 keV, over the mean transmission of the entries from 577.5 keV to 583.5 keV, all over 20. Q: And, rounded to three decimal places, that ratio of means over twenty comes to 0.057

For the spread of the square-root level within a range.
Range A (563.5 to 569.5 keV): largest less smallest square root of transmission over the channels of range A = 0.019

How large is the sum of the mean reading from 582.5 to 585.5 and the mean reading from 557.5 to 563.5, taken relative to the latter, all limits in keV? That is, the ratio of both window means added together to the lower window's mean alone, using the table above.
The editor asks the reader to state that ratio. 1.81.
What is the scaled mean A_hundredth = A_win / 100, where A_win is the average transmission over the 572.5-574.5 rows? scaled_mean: 0.0154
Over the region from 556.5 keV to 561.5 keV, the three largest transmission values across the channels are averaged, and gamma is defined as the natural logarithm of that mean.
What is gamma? 0.57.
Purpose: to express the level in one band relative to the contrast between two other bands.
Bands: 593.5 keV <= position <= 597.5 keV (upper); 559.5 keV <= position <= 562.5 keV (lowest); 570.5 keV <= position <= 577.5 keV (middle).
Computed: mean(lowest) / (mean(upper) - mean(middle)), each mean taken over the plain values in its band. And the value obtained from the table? 218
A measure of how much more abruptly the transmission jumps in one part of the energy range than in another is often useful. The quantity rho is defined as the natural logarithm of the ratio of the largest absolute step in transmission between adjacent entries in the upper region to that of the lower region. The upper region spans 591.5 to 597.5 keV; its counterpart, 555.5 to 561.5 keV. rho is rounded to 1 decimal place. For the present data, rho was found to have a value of 1.1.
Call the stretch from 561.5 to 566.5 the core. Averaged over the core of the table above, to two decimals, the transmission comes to 1.67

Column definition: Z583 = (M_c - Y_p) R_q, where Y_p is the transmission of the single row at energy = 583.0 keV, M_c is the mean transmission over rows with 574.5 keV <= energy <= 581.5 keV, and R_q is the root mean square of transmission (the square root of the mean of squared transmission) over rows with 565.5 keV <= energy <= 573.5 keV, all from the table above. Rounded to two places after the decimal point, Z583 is 0.09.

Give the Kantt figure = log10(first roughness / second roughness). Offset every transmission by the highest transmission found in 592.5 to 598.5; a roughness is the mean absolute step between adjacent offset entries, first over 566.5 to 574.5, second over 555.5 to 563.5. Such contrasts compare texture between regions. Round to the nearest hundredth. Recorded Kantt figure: 0.33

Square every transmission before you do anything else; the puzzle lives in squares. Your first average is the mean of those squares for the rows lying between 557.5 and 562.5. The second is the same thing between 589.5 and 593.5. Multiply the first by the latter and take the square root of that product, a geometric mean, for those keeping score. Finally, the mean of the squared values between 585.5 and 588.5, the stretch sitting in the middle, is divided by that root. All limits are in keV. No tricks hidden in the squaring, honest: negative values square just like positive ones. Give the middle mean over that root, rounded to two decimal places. 0.82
